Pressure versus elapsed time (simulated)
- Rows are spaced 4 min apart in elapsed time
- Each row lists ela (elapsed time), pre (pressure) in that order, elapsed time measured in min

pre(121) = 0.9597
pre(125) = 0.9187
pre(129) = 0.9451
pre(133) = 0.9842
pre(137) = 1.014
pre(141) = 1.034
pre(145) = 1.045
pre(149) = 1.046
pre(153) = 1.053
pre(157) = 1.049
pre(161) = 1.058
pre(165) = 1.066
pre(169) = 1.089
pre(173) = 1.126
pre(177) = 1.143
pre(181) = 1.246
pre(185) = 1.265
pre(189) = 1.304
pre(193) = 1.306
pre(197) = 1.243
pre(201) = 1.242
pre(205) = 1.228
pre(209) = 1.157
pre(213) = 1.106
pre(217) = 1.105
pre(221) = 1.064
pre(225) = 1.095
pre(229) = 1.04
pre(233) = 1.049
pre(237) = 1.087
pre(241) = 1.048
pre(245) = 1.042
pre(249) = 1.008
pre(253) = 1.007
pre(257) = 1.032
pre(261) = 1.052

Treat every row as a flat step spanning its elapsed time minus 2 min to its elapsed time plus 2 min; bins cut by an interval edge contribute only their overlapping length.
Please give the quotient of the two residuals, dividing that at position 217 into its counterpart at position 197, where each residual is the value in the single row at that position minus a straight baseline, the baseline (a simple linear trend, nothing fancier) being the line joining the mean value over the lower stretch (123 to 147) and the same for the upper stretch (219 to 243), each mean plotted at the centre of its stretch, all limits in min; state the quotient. 3.95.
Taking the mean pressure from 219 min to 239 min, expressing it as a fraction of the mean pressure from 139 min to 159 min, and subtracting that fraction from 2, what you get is 0.98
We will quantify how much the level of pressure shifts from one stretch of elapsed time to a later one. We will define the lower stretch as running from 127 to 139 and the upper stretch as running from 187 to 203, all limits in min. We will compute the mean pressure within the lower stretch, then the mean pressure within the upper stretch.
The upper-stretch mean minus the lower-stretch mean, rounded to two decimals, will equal 0.29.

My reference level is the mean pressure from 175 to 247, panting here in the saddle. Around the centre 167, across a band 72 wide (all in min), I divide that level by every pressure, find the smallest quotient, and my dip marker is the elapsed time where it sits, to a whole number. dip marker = 193 min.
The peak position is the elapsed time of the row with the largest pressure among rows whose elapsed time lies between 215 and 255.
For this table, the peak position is 217 min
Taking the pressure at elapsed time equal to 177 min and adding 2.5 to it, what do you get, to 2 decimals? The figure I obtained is 3.64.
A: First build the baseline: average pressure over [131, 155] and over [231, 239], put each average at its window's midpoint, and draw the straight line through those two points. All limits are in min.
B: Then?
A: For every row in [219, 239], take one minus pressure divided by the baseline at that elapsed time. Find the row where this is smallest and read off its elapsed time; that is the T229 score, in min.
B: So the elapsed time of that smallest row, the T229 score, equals 225 min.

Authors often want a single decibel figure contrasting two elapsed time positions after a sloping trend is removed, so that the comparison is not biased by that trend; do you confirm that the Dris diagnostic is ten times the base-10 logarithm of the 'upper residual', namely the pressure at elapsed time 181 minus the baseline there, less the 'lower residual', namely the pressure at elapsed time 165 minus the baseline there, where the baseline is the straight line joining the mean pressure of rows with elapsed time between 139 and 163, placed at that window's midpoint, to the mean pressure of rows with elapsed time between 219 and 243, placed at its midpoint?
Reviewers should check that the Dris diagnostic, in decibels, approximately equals -7.5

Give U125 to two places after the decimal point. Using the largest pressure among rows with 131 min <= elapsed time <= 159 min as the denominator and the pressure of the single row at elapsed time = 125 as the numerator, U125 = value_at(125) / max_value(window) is 0.87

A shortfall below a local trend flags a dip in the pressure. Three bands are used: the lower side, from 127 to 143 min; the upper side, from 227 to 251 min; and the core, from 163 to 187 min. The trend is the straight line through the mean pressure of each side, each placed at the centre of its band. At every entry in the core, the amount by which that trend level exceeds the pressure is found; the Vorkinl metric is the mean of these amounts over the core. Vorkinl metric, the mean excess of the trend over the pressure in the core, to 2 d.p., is -0.14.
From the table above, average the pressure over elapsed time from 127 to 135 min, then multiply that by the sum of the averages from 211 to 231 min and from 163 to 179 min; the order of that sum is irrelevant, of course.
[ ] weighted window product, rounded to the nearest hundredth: 2.11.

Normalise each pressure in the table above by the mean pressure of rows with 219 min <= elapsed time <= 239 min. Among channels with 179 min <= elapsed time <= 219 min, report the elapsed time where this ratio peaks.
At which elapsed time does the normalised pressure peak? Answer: 193 min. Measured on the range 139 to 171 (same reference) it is 169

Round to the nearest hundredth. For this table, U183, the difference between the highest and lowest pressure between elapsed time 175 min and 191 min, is 0.16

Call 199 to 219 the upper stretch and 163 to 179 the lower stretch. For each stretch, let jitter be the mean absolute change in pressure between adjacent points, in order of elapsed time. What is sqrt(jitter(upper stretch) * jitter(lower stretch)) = 0.0296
